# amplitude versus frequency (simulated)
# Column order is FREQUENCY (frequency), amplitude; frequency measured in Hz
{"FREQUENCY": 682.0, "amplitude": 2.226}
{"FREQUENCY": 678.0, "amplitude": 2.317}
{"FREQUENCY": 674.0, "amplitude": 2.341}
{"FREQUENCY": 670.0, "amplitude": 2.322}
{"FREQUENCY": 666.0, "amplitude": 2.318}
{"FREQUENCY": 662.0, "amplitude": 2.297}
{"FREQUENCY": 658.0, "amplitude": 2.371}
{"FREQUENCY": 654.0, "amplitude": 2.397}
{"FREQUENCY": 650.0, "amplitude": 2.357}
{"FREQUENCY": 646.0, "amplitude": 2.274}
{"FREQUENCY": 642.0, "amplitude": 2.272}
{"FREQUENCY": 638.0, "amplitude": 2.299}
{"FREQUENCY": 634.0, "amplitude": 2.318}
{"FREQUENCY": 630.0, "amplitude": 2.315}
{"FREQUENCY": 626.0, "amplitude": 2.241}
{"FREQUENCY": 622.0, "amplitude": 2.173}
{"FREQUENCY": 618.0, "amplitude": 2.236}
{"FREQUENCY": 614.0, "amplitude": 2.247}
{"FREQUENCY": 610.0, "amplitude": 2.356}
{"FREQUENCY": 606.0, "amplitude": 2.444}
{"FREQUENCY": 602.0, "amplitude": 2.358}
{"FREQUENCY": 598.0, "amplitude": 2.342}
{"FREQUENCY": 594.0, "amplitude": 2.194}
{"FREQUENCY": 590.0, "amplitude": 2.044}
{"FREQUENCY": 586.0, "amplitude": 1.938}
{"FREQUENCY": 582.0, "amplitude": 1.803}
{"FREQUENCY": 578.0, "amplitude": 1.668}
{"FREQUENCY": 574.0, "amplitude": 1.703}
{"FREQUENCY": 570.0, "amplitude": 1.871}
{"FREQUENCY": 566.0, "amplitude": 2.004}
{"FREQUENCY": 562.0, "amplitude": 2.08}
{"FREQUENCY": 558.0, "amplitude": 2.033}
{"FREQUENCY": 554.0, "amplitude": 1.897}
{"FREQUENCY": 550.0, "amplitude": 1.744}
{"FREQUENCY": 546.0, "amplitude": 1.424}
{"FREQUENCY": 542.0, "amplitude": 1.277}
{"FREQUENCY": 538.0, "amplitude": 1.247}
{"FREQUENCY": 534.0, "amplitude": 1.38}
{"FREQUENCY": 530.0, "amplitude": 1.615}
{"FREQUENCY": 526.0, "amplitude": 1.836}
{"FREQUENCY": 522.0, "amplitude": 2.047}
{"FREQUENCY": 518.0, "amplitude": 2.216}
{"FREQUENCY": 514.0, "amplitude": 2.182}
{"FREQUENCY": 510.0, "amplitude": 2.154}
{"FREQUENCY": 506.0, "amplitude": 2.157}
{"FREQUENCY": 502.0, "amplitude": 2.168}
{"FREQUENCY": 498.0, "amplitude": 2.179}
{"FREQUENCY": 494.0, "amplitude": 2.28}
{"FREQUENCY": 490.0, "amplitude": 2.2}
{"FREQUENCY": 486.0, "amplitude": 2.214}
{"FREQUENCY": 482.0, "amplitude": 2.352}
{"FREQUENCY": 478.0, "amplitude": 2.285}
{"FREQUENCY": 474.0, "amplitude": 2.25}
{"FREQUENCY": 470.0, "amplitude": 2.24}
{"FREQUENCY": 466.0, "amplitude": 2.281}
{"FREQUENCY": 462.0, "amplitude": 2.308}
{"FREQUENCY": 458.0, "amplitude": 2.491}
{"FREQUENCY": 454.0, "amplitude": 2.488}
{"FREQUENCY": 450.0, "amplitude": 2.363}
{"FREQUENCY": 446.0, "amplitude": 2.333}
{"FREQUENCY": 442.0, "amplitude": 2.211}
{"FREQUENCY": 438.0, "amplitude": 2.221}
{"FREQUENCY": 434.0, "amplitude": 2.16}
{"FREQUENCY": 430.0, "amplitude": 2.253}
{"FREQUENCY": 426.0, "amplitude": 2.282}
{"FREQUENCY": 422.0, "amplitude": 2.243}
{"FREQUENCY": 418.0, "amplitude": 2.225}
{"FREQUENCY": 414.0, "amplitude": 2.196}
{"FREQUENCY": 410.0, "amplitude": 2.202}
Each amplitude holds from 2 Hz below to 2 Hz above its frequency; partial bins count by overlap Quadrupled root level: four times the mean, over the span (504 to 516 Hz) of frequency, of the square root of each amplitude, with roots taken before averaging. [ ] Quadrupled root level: 5.88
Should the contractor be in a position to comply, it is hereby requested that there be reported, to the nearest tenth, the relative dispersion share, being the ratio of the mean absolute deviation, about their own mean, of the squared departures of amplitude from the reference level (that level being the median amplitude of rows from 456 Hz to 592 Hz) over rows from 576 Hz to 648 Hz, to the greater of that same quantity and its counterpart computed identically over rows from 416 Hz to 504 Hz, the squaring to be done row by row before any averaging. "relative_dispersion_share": 1.0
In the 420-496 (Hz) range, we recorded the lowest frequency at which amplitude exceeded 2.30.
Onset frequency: 446.0 Hz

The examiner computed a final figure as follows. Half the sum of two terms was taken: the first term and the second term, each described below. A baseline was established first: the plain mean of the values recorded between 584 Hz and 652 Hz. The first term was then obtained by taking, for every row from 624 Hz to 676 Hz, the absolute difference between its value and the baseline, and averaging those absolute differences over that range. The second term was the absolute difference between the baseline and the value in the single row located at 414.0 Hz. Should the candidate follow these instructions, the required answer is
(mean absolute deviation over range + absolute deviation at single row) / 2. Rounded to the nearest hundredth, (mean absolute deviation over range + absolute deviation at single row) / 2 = 0.06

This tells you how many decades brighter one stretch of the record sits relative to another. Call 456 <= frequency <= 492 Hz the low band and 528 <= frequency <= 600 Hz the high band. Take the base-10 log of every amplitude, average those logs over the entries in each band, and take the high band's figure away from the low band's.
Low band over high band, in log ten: 0.11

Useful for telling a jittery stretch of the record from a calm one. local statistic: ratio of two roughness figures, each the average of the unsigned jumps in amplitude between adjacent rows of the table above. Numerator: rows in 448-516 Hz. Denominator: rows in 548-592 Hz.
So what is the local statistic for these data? 0.49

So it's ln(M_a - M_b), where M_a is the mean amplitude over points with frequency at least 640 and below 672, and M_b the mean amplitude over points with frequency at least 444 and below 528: -2.4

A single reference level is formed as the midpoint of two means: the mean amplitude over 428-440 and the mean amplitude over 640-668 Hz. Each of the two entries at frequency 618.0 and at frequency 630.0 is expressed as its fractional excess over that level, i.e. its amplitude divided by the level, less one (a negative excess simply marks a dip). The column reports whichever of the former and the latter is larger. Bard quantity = 0.020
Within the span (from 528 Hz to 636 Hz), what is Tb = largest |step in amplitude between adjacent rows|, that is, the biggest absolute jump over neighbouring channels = 0.32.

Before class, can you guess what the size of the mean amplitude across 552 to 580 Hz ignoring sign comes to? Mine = 1.89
